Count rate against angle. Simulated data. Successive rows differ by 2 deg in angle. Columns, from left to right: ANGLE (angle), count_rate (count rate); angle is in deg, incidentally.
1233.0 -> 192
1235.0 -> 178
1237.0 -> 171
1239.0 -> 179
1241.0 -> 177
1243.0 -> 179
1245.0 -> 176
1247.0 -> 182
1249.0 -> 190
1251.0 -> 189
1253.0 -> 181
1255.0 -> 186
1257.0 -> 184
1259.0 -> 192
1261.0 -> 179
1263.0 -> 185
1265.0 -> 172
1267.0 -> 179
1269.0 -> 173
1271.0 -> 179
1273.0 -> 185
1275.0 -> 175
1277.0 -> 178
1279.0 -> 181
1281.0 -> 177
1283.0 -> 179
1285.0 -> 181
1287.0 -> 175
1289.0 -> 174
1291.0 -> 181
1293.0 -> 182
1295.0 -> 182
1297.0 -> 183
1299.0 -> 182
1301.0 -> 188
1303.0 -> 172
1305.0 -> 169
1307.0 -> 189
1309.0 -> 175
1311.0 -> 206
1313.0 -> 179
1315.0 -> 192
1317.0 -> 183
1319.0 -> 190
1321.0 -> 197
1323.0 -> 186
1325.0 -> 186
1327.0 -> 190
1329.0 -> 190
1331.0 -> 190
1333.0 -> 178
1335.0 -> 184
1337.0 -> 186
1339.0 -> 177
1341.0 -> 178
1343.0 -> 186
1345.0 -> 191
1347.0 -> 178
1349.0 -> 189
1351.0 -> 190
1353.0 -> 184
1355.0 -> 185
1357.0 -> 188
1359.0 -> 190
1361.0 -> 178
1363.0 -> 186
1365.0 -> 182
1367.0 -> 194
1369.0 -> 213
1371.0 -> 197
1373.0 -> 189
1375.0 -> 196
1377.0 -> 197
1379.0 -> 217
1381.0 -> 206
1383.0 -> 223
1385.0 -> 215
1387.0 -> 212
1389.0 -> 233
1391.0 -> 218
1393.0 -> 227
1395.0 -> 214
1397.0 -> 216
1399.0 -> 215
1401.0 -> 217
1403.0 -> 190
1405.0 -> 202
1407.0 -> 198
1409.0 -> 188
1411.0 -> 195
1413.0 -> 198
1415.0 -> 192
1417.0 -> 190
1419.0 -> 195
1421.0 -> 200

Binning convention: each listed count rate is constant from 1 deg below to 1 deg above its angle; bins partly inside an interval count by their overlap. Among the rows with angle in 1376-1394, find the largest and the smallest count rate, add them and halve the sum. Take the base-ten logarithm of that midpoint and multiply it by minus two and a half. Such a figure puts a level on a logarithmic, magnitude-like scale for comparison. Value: -5.83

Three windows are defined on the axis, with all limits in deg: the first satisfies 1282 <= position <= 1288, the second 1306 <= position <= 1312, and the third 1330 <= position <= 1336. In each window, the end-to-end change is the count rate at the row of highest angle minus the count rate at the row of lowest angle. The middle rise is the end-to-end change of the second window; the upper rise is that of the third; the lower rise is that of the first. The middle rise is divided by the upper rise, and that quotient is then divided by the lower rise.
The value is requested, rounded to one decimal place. 0.7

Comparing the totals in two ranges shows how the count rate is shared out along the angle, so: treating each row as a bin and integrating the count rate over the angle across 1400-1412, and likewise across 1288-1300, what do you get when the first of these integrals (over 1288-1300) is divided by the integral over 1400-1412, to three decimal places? 0.911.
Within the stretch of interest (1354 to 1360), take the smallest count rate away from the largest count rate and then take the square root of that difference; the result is 2.2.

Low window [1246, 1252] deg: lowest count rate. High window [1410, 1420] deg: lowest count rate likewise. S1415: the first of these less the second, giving -8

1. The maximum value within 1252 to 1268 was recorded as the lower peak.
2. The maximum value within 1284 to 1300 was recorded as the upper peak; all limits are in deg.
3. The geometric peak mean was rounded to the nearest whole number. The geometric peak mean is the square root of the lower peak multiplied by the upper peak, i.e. 187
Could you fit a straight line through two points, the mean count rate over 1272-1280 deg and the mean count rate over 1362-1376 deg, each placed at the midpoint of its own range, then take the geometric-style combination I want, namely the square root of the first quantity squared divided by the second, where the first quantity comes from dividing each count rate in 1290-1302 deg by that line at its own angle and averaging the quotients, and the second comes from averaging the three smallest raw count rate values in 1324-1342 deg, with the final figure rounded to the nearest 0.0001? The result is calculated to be 0.0751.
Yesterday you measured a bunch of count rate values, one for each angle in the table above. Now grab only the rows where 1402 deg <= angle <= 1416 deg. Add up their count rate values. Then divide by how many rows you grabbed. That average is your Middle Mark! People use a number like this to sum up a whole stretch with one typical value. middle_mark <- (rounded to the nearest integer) 195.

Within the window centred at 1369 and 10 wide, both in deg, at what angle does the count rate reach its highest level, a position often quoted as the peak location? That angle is 1369.0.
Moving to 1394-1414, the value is 1401.0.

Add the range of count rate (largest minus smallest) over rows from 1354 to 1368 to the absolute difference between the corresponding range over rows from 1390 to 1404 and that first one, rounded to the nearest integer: 37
